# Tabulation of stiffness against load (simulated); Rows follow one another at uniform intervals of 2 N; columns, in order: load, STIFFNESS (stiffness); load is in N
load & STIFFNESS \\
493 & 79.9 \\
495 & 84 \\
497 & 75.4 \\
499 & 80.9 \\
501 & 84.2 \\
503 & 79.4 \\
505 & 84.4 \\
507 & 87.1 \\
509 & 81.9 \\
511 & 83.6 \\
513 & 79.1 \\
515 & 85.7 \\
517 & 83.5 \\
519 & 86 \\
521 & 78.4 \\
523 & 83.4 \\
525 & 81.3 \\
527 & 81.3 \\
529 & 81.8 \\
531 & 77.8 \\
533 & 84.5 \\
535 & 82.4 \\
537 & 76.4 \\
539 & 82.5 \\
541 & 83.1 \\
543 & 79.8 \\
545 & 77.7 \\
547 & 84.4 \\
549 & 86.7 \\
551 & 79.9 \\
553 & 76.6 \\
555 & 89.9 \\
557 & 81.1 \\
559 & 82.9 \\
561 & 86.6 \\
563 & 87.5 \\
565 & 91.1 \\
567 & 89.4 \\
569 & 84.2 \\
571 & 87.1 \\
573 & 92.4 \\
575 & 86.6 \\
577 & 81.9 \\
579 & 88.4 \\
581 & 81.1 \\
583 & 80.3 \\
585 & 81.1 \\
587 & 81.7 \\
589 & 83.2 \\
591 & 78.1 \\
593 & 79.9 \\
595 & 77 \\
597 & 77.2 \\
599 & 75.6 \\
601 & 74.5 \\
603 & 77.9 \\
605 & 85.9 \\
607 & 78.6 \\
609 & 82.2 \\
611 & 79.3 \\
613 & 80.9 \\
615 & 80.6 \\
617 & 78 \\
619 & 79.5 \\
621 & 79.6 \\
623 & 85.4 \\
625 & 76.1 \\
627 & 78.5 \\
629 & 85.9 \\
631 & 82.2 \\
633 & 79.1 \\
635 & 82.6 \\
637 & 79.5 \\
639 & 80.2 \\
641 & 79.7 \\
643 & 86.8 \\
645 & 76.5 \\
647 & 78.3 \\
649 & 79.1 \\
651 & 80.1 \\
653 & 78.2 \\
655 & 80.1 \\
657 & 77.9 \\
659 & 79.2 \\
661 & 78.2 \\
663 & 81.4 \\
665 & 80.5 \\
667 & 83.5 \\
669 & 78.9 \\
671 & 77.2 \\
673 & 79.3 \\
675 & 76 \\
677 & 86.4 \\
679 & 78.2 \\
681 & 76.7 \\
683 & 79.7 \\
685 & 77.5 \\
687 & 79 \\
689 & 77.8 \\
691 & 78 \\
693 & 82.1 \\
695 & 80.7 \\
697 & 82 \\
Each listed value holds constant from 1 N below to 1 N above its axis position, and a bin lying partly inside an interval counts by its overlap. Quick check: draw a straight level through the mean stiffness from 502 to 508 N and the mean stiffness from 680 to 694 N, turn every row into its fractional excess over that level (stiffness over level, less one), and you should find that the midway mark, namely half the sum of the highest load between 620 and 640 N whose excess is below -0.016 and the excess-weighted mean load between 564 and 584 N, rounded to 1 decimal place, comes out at 598.9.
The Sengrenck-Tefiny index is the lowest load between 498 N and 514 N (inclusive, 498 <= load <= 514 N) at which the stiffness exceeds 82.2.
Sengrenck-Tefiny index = 501 N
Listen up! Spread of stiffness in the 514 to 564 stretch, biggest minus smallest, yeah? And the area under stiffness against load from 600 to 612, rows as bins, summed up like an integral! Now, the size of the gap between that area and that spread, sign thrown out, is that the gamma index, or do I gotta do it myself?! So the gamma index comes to 943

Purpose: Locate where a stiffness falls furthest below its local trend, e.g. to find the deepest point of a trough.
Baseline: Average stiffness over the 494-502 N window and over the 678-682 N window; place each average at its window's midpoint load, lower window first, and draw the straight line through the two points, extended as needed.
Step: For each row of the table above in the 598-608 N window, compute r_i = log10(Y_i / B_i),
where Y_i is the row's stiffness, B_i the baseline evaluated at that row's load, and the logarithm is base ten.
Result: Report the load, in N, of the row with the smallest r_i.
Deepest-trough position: 601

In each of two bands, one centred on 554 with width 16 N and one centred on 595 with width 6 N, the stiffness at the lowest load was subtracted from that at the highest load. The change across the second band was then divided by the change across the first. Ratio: -1.2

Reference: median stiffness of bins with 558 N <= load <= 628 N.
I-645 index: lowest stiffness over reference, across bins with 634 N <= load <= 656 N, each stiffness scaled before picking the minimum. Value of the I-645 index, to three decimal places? 0.943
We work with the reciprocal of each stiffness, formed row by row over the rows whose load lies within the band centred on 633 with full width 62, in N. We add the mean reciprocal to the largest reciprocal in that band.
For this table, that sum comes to 0.0256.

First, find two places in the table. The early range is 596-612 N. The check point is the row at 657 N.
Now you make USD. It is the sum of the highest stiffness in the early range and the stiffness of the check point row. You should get 164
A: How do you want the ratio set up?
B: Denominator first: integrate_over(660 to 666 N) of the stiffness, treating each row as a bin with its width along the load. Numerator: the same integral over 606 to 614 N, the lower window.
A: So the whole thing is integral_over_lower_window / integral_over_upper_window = 1.34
